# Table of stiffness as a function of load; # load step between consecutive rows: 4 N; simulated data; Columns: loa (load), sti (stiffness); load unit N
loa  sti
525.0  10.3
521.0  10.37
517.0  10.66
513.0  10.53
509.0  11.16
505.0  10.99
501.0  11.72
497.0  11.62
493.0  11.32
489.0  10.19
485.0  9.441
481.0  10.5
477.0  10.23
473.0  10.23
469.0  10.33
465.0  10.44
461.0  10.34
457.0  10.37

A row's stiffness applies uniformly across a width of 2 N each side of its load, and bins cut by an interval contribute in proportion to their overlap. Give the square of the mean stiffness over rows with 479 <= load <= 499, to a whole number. 113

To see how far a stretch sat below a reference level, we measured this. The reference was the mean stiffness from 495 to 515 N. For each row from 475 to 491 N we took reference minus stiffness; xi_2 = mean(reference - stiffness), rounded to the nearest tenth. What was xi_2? 1.1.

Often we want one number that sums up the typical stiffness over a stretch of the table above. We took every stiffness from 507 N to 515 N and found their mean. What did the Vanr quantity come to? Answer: 10.8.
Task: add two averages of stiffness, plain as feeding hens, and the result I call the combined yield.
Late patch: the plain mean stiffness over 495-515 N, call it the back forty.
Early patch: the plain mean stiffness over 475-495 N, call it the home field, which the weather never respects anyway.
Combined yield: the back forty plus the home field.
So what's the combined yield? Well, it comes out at 21.5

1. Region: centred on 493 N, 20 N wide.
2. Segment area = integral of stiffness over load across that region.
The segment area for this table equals 217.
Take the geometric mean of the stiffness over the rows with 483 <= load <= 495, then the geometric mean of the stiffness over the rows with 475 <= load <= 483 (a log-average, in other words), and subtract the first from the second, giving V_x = 0.1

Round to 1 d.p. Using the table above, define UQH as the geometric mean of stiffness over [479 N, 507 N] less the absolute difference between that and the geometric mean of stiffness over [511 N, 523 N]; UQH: 10.5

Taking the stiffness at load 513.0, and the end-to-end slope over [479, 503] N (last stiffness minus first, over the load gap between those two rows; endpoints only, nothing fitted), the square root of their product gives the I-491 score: 0.80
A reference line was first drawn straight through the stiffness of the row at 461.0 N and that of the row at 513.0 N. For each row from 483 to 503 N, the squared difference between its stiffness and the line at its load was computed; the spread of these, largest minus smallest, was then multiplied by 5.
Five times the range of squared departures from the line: 7.3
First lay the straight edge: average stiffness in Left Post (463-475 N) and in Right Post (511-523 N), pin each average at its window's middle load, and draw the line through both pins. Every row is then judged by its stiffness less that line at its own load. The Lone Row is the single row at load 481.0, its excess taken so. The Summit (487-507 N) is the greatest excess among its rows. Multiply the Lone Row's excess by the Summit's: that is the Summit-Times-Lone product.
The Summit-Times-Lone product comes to 0.15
